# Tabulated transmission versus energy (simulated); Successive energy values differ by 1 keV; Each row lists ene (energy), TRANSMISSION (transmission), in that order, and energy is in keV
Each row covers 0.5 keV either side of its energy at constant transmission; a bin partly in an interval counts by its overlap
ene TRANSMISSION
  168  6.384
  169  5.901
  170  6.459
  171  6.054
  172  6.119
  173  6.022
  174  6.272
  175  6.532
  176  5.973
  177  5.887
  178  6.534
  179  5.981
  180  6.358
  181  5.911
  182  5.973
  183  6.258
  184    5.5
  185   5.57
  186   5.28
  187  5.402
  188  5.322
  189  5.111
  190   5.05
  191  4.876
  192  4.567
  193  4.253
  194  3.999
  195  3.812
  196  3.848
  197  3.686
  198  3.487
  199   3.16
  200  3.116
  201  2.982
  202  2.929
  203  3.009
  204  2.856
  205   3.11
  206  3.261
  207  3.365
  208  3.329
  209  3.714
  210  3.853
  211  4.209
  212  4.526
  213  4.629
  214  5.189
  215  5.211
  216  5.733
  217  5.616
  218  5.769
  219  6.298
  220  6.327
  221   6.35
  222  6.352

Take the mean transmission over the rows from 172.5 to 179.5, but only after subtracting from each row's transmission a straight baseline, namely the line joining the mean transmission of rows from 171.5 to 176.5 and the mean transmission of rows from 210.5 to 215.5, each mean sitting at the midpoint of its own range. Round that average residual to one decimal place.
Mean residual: 0.1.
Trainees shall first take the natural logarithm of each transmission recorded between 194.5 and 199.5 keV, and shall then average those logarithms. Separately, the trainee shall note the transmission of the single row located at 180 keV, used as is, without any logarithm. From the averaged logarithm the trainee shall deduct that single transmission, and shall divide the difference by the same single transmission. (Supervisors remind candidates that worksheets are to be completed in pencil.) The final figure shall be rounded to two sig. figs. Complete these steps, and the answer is -0.80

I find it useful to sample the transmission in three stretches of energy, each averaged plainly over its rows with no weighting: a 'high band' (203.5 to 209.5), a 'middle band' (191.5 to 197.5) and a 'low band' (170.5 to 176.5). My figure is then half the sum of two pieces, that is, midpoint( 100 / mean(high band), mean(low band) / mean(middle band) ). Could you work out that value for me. 16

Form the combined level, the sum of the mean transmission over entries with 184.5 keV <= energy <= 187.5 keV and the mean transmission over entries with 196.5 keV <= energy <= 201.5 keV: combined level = 8.7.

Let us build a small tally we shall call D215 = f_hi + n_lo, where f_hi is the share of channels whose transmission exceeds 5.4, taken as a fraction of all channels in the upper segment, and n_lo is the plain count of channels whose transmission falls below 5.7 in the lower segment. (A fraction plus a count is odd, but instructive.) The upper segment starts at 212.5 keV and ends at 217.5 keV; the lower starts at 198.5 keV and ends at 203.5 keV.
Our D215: 5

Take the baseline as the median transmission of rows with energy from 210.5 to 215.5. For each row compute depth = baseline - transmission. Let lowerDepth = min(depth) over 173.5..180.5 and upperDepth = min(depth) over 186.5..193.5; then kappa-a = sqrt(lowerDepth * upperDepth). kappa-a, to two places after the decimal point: 1.21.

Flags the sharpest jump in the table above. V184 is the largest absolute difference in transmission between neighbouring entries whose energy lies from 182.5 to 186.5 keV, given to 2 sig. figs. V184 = 0.76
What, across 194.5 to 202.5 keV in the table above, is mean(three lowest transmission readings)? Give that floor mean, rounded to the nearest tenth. 3.0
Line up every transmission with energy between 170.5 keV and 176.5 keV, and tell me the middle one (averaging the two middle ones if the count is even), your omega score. 6.1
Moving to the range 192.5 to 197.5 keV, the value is 3.8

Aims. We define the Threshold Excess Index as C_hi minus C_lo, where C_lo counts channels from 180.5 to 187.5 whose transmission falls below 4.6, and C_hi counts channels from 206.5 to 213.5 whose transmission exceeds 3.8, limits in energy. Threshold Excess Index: 4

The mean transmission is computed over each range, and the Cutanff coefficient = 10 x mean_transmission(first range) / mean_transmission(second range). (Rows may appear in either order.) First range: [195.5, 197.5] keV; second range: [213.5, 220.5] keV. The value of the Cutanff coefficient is 7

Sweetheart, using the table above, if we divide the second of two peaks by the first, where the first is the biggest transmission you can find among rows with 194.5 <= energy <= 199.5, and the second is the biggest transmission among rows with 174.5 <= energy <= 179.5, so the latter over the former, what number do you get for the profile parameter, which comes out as 1.70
